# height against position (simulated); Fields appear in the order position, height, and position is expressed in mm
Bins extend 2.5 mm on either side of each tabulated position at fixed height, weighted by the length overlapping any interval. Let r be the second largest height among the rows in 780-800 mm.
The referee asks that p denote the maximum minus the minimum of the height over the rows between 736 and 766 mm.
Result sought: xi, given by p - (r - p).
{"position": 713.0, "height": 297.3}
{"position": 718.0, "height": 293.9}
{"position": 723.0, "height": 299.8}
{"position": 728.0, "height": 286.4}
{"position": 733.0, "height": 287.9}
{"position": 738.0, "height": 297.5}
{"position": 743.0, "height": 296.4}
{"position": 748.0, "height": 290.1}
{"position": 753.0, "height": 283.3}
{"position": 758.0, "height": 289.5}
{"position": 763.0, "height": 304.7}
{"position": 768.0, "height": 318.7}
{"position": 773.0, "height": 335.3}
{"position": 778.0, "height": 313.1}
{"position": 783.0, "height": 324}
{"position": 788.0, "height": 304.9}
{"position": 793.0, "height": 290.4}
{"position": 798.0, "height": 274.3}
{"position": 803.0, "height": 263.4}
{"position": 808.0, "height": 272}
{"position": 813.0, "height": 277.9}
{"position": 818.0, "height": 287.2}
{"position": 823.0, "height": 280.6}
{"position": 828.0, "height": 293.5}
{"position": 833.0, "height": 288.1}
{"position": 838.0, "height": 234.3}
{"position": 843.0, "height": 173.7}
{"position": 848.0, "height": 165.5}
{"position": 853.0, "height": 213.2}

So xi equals -262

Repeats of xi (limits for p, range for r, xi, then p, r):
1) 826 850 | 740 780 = -63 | 128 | 318.7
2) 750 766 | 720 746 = -255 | 21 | 297.5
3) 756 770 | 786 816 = -232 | 29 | 290.4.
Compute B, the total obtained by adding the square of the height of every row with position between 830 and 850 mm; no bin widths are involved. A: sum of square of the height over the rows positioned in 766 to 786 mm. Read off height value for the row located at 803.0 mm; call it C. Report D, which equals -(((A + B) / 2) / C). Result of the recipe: -1163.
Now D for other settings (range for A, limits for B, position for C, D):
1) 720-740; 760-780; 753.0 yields -1320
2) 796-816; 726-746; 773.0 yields -950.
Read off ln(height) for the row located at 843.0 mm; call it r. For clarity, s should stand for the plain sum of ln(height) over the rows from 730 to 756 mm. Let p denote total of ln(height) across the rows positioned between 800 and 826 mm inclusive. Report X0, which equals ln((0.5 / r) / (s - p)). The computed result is -1.00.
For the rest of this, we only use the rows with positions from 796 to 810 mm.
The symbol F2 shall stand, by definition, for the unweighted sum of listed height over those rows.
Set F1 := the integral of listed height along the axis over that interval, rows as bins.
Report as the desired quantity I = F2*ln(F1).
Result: 6669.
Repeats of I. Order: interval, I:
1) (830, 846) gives 5721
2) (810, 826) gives 7116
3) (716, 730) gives 7324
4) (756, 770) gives 7629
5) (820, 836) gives 7266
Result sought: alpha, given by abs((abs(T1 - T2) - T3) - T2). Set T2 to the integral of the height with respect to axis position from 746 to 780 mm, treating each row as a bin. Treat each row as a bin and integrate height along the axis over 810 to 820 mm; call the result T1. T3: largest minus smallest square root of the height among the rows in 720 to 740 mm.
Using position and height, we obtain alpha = 2818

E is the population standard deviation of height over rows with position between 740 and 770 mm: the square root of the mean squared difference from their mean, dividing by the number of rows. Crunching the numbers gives 12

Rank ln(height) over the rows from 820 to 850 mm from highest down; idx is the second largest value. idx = 5.66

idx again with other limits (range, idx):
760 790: 5.78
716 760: 5.70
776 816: 5.75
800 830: 5.66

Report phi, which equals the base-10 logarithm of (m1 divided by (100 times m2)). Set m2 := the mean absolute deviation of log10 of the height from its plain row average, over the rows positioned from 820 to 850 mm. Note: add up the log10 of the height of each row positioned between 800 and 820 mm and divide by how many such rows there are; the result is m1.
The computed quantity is -0.58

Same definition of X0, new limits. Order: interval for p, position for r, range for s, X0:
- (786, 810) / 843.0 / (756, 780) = -1.70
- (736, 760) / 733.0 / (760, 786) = -1.64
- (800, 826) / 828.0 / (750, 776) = -1.76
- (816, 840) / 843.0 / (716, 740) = -1.14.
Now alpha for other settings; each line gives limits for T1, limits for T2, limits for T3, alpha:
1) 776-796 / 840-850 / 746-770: 2681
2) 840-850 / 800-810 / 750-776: 1732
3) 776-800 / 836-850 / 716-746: 1904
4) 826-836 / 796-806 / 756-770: 2497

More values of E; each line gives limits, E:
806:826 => 5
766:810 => 24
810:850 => 50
